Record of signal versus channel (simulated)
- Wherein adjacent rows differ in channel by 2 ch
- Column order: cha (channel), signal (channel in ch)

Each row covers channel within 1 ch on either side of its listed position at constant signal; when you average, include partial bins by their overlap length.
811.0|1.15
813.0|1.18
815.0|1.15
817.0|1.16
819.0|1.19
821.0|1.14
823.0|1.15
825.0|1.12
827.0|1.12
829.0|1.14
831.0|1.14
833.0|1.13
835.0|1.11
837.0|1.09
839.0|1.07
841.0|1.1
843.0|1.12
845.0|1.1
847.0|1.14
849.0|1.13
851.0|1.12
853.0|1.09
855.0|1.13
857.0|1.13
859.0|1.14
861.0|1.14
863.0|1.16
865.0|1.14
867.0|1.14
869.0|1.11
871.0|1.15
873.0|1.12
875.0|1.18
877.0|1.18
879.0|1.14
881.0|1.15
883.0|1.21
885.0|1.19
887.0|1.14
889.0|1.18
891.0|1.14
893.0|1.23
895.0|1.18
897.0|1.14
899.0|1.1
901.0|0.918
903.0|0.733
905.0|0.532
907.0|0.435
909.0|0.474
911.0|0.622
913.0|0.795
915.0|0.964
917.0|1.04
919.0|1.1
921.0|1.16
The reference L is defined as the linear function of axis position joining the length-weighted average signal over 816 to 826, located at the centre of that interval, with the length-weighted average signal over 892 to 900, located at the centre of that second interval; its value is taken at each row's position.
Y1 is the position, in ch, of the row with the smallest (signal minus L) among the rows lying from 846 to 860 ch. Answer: 853.0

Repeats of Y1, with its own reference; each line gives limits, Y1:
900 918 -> 907.0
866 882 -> 869.0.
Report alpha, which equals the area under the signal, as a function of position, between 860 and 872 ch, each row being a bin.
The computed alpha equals 13.7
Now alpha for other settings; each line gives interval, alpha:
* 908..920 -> 10.0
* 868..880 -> 13.8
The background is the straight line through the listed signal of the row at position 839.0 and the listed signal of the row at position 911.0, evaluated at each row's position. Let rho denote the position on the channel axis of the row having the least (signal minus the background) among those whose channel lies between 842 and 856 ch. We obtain 845.0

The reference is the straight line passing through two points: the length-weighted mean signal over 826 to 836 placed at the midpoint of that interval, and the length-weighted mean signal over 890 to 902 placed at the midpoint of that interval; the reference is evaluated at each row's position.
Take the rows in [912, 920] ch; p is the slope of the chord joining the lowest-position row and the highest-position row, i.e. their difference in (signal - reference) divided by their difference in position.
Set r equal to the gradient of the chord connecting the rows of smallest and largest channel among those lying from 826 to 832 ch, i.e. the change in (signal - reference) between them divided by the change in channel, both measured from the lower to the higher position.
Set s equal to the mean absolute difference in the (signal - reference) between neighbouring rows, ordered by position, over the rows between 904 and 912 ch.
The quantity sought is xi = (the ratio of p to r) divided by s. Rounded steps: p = 0.0510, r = 0.005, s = 0.095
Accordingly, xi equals 104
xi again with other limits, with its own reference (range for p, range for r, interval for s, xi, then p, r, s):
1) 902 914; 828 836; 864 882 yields -50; 0.0064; -0.005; 0.026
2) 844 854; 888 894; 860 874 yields -4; -0.0011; 0.013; 0.023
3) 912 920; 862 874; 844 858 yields -612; 0.0510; -0.004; 0.022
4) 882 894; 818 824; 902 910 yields -2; 0.0022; -0.010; 0.112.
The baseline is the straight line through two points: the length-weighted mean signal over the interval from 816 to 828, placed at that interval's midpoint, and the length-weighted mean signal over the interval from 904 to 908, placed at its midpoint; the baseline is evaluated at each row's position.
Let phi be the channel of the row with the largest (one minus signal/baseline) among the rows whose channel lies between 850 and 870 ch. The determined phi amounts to 853.0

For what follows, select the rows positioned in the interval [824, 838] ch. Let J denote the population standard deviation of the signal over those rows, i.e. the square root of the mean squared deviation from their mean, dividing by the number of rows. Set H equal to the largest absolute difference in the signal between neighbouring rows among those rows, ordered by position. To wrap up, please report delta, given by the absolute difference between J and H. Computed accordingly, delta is 0.004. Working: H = 0.02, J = 0.016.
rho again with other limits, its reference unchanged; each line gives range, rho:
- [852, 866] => 853.0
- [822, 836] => 825.0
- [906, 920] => 907.0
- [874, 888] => 879.0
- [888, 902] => 901.0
